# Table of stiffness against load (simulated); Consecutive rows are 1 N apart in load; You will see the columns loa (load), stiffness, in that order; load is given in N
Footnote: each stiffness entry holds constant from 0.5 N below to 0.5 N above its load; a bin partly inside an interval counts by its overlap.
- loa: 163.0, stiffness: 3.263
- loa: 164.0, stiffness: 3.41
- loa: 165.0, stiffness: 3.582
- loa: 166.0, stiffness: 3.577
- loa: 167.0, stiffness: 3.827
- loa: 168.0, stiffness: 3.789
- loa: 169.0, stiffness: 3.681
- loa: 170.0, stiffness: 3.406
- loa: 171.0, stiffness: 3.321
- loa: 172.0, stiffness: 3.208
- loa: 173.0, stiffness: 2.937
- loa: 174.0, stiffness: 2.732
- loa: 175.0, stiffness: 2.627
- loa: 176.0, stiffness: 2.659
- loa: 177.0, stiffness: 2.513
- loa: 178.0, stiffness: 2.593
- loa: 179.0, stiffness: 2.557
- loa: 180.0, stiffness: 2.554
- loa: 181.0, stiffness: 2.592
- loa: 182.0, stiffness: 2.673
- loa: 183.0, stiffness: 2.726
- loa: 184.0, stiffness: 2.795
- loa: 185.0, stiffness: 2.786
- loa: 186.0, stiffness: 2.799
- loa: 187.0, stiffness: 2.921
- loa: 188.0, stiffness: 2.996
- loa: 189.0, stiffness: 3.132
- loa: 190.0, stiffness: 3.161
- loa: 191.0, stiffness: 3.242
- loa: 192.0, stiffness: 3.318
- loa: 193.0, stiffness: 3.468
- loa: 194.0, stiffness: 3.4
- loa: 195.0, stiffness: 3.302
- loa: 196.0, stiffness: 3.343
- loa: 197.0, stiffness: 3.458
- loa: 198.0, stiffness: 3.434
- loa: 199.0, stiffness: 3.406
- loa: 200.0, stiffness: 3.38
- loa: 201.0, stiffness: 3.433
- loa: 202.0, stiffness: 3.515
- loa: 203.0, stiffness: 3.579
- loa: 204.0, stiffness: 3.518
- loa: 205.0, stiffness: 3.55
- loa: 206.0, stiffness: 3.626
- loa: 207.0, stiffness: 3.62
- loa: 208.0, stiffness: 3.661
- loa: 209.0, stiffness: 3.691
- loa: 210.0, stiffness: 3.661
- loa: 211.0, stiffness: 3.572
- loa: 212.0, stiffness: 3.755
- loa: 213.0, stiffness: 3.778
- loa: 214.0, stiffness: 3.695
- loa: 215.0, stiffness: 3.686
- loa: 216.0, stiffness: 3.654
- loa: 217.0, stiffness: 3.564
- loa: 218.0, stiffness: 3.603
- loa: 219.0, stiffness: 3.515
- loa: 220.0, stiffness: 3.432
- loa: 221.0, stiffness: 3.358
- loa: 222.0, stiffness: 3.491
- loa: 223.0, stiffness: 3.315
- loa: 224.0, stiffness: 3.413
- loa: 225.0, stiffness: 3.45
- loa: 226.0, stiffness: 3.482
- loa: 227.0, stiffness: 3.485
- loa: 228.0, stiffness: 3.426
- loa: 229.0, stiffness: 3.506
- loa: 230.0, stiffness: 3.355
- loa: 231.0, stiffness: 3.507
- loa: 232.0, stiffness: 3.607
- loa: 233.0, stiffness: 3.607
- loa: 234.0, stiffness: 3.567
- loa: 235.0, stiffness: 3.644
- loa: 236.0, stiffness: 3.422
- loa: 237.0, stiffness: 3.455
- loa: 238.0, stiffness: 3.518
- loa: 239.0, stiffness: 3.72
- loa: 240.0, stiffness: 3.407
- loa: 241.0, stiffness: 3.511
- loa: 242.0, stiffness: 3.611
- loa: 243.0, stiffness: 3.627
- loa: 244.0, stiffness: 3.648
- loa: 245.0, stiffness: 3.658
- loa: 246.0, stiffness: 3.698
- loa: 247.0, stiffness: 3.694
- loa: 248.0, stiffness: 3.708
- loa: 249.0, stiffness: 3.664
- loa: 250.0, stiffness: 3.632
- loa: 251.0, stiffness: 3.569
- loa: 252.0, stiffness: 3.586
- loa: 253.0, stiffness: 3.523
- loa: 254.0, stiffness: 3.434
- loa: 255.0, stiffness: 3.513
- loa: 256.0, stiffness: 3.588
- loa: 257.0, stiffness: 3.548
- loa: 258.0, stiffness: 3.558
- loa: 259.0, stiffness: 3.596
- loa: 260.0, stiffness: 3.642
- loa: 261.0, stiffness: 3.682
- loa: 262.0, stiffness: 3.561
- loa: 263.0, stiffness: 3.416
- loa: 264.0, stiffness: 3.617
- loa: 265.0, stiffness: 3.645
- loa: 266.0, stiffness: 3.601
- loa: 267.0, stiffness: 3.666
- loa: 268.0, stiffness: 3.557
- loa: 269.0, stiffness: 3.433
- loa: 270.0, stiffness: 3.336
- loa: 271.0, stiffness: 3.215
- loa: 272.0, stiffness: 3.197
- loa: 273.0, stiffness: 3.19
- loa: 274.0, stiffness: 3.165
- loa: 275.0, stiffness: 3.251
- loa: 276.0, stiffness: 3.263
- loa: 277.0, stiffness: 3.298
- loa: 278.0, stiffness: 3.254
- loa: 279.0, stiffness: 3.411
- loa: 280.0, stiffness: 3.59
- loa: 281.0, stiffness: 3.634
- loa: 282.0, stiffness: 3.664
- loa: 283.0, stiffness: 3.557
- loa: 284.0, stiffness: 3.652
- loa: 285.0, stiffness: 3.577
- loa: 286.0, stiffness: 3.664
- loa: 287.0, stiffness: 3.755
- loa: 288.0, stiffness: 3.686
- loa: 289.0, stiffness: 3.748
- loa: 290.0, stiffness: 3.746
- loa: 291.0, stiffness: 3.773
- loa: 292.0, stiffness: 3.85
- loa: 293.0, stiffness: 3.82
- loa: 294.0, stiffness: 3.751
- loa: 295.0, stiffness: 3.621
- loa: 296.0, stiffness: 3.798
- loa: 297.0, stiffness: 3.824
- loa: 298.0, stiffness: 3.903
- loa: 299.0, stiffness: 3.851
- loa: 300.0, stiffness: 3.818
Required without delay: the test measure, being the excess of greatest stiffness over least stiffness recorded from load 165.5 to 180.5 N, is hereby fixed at 1.31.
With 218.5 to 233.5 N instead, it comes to 0.29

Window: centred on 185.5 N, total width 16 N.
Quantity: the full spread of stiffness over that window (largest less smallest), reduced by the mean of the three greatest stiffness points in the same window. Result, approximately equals -2.4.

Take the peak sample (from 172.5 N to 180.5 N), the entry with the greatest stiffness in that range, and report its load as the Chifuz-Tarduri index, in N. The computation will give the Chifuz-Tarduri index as 173.0 N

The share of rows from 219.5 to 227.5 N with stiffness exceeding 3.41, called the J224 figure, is 0.75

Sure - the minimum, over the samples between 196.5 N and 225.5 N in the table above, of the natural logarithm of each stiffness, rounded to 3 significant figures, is 1.20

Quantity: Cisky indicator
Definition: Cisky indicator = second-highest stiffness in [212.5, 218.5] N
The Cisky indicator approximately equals 3.695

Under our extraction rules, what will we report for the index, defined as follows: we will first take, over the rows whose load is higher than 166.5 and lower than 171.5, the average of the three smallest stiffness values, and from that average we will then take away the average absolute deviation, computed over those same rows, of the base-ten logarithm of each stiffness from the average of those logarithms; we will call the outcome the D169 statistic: 3.45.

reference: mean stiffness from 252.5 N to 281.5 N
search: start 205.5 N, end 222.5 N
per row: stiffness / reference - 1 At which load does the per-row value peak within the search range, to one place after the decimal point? 213.0 N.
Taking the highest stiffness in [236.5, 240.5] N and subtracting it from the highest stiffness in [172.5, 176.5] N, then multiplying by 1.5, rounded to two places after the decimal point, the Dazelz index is -1.17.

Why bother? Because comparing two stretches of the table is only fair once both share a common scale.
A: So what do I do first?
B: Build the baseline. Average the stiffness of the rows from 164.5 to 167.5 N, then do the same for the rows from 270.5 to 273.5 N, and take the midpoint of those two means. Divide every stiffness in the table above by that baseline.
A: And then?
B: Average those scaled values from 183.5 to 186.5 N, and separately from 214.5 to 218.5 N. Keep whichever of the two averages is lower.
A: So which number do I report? 0.81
